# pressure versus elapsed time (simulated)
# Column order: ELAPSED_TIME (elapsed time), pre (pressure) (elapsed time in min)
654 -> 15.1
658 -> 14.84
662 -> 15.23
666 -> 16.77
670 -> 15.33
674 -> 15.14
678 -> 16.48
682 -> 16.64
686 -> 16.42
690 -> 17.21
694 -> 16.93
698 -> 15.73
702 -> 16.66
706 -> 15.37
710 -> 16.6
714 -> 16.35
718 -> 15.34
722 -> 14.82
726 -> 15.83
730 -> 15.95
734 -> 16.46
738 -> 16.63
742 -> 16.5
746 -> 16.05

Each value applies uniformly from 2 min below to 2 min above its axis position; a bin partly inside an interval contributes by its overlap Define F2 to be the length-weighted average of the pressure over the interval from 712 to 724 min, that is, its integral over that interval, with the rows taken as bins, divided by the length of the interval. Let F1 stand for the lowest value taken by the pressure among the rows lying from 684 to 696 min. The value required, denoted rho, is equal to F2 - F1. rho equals -0.9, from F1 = 16.42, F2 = 15.5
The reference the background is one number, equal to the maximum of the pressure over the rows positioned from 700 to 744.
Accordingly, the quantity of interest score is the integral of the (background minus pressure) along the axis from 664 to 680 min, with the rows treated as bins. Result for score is 12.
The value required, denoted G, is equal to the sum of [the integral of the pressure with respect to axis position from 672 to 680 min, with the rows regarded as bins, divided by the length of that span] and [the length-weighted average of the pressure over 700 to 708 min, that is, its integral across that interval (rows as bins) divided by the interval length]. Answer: 31.8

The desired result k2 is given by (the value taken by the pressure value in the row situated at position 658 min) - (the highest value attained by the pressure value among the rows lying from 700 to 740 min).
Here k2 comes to -1.8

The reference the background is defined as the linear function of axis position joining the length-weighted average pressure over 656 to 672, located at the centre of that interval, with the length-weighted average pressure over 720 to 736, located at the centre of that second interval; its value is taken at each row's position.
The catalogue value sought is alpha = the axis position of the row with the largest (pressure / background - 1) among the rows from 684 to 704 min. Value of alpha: 690 min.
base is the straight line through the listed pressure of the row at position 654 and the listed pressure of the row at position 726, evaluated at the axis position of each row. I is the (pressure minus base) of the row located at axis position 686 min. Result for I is 1.0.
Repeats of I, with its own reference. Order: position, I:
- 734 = 0.5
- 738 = 0.7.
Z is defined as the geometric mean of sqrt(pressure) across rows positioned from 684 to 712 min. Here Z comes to 4.05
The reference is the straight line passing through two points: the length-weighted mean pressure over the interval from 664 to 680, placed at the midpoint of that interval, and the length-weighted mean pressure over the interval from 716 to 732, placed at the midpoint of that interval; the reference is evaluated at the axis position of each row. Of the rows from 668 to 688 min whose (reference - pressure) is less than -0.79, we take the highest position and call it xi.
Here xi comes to 682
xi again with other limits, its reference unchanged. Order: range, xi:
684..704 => 702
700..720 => 710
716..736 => 734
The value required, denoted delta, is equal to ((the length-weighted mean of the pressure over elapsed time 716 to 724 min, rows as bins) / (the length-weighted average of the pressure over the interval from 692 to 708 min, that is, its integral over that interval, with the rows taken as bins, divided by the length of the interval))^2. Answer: 0.87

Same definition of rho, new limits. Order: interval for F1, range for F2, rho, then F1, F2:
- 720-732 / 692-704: 1.6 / 14.82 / 16.4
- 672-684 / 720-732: 0.4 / 15.14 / 15.5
